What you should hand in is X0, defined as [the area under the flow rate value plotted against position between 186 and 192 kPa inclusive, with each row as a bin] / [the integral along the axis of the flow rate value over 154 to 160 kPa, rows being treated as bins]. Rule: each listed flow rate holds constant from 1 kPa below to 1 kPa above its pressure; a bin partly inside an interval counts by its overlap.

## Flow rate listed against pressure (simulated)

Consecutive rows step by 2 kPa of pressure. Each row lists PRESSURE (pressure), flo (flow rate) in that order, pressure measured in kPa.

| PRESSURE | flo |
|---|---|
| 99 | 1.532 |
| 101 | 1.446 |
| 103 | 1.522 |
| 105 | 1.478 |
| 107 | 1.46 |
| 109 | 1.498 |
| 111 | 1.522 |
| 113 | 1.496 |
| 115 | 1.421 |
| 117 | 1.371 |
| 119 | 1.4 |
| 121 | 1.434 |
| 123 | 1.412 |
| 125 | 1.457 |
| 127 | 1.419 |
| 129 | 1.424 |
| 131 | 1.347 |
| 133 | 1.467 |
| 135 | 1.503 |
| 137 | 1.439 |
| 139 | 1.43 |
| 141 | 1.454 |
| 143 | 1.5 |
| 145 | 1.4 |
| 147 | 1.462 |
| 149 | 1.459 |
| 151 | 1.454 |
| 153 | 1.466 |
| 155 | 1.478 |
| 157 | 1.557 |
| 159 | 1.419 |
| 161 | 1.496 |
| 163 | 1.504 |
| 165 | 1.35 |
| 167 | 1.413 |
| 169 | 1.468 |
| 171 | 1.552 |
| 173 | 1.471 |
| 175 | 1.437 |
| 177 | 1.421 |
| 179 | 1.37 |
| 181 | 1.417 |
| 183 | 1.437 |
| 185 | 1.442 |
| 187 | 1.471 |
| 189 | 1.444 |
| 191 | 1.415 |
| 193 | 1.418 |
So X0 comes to 0.97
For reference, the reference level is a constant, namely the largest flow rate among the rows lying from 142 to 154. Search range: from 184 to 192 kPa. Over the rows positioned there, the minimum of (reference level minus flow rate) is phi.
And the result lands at 0.03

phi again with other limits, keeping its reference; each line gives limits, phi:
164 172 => -0.05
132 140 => 0.00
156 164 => -0.06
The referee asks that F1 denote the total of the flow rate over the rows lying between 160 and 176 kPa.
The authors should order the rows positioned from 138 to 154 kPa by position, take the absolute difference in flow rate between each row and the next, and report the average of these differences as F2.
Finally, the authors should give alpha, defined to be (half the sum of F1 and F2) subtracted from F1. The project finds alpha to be 5.83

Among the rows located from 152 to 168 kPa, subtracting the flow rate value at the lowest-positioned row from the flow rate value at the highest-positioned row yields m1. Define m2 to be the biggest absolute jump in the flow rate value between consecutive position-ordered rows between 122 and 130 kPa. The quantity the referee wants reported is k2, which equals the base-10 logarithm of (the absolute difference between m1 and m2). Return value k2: -1.01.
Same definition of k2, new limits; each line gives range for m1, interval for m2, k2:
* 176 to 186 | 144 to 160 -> -0.93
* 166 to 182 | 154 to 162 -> -0.87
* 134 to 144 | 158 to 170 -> -0.80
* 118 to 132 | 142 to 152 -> -0.82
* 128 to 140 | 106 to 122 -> -1.16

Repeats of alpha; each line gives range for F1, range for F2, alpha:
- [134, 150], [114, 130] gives 5.81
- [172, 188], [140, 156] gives 5.72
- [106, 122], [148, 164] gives 5.78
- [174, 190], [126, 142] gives 5.70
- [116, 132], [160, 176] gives 5.60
